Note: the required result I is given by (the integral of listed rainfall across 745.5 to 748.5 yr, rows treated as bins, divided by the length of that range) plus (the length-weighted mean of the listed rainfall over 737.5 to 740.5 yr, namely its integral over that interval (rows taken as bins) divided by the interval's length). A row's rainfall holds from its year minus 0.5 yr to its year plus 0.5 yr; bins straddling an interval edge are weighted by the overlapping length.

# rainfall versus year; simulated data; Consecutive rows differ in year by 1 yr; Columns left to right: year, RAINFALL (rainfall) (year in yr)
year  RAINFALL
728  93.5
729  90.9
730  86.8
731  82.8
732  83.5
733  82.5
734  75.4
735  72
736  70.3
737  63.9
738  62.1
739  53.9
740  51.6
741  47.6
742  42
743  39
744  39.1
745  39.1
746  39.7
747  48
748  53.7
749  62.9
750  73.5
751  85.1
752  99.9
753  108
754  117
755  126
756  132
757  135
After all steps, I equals 103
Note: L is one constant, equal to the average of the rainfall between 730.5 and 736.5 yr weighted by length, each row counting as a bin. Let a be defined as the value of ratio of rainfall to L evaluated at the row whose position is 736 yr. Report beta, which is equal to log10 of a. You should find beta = -0.04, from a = 0.9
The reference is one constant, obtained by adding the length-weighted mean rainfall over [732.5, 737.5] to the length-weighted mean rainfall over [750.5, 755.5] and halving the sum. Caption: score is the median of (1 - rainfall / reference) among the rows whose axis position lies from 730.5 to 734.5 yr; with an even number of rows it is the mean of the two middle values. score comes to 0.1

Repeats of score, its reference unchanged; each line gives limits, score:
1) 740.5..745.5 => 0.6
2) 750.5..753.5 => -0.1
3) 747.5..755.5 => 0.0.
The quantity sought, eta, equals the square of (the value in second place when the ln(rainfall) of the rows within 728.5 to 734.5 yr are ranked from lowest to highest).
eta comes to 19.5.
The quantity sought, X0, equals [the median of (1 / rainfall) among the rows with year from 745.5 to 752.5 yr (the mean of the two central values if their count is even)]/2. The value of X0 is 0.008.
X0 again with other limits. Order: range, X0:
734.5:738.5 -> 0.007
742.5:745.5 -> 0.013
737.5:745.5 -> 0.011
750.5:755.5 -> 0.005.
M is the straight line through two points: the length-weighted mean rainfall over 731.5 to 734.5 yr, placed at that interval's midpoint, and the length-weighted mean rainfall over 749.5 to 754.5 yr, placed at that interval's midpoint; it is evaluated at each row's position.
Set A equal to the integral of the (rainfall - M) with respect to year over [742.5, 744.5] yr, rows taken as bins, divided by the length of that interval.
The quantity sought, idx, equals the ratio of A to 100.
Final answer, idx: -0.50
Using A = -50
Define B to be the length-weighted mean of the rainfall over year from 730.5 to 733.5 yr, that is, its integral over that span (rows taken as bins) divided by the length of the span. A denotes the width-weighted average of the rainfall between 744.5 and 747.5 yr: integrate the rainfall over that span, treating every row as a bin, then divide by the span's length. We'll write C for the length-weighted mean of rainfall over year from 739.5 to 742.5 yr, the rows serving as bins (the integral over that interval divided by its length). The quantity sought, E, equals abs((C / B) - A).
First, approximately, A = 42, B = 83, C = 47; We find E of 42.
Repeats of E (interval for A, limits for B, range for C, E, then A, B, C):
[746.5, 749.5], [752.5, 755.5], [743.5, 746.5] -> 55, 55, 117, 39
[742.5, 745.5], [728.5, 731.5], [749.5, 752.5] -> 38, 39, 87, 86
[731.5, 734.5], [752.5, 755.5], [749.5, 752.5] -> 80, 80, 117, 86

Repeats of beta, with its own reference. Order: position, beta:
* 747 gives -0.21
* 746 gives -0.29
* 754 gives 0.18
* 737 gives -0.09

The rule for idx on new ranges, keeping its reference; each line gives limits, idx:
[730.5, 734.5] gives 0.01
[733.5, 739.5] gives -0.17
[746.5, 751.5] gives -0.29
